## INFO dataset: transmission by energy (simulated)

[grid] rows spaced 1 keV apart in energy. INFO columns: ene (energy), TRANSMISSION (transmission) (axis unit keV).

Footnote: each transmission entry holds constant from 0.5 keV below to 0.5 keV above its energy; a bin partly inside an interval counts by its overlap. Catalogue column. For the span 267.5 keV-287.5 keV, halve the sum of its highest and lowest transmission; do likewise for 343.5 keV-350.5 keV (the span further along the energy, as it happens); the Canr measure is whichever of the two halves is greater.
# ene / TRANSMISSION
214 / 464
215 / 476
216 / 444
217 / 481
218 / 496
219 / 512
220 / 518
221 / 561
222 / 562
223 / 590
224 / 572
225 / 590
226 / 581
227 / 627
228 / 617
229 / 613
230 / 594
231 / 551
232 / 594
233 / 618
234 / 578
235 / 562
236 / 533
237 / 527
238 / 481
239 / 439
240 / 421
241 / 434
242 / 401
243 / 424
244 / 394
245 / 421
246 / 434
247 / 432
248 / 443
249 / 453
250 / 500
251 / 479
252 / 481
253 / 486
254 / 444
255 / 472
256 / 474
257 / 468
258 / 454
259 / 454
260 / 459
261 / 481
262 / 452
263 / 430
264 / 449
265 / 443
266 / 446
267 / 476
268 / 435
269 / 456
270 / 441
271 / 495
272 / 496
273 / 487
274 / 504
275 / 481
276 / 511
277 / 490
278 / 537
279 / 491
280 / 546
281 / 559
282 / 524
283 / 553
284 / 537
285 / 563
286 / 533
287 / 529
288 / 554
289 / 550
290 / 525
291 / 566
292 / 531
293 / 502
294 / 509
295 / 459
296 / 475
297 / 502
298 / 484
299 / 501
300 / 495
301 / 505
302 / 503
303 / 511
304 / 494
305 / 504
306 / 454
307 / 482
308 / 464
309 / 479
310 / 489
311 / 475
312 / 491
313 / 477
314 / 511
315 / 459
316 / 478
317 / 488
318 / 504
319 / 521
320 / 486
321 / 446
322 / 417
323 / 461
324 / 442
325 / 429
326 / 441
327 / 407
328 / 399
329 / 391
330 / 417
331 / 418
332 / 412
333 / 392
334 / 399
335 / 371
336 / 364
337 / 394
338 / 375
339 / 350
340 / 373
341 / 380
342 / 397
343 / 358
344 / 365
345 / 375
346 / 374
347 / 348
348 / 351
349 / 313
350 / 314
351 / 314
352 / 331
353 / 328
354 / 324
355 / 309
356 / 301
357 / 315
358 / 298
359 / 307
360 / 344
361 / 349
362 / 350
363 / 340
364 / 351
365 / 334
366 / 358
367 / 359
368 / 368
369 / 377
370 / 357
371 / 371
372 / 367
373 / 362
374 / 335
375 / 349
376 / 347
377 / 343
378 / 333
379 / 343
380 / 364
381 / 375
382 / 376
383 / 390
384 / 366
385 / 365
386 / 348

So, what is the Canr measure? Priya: 499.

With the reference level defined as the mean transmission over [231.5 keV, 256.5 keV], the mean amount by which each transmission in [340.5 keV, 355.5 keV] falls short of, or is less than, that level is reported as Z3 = 132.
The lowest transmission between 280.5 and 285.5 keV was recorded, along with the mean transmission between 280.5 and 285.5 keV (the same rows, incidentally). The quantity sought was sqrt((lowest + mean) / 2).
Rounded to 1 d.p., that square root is 23.1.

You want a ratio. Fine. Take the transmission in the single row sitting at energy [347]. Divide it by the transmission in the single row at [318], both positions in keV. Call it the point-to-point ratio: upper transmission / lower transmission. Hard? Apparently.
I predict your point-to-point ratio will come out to 0.69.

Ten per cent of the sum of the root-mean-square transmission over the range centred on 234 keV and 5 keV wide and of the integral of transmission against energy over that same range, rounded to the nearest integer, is 346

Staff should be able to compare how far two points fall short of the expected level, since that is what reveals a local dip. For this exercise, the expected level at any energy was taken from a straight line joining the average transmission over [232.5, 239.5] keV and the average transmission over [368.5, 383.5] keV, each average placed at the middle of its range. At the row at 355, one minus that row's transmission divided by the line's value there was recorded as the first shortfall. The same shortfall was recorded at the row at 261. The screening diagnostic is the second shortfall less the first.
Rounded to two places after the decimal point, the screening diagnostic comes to -0.16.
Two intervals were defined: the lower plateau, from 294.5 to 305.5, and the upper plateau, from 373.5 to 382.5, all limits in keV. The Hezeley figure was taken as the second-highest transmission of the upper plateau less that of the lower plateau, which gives -130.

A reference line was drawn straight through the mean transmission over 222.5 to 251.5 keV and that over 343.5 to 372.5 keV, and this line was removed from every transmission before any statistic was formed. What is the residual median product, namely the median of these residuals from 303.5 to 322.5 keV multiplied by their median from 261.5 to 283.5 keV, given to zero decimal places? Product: 2053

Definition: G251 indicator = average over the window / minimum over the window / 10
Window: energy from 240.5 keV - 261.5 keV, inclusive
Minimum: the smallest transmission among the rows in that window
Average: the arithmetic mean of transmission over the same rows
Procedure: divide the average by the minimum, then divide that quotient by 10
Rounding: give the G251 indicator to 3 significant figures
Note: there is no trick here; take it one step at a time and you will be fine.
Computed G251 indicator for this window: 0.115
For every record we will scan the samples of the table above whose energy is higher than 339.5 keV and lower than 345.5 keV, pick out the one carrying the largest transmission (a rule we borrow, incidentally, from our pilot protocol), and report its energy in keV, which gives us 342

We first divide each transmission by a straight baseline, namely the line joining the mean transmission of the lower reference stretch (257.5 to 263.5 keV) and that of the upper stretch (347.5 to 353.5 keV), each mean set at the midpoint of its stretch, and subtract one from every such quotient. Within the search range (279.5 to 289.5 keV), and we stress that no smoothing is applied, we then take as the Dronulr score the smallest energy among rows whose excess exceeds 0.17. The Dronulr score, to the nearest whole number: 280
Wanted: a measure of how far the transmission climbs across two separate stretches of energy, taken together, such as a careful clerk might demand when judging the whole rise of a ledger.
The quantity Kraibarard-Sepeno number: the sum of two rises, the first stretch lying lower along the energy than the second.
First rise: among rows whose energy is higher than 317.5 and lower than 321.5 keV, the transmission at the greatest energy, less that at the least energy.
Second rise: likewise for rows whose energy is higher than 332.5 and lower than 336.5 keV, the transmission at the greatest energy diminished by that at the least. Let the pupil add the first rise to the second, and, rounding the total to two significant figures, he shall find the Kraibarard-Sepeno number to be -86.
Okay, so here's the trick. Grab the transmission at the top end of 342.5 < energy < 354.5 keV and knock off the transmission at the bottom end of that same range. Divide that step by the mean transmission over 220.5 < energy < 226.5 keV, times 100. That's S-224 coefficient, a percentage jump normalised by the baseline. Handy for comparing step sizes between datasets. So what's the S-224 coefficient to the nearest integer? -6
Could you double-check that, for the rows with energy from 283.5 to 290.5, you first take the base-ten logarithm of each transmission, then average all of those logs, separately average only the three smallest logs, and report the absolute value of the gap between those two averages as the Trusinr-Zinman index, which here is 0.010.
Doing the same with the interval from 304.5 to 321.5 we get 0.027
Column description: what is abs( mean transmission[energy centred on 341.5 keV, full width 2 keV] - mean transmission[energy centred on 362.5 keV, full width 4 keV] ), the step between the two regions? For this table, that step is 41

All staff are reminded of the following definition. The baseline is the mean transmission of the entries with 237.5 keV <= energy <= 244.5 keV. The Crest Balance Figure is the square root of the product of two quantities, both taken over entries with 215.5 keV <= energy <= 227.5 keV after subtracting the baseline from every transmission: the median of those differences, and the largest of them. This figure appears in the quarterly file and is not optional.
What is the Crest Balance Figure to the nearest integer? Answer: 163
